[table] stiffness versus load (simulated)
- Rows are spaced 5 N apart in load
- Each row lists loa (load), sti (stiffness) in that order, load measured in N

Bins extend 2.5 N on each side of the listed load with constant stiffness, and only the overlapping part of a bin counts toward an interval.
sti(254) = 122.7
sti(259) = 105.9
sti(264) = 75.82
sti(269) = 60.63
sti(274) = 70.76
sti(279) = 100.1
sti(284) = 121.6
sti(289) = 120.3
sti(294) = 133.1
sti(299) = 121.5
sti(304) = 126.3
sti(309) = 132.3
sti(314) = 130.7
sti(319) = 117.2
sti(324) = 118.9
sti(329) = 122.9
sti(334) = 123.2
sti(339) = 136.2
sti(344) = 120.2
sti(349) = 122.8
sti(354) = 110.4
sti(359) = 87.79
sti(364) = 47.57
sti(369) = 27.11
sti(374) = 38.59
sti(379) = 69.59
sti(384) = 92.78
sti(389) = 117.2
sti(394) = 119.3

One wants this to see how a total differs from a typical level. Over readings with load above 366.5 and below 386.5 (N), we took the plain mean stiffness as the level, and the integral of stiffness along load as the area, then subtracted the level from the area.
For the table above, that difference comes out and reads 1083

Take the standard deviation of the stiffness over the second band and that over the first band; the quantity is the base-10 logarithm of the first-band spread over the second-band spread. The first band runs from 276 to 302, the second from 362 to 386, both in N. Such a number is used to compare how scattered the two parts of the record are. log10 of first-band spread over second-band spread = -0.3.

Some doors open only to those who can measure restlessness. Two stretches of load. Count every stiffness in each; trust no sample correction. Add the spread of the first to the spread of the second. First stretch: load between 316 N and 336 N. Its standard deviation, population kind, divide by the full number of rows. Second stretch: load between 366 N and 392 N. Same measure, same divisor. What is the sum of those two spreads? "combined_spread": 36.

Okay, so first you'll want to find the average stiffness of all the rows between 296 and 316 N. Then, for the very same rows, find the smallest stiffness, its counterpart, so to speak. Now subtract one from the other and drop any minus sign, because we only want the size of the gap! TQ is 6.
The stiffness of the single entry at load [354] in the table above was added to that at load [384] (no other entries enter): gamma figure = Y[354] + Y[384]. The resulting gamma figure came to 203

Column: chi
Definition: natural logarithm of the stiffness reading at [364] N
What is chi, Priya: 3.86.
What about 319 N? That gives 4.76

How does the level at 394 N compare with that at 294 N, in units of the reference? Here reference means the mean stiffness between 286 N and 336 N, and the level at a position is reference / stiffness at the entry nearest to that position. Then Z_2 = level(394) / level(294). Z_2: 1.12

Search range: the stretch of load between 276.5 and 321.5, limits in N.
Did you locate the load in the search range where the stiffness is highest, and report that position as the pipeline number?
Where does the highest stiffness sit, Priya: 294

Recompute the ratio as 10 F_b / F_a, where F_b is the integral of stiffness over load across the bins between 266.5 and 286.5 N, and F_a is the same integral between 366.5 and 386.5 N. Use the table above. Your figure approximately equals 15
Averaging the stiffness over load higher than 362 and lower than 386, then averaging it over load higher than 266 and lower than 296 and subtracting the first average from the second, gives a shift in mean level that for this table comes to 46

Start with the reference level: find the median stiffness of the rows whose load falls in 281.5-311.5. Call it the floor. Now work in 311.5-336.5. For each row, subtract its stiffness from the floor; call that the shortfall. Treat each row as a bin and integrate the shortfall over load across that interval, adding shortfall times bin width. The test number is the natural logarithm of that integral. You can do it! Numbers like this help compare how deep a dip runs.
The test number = 3.5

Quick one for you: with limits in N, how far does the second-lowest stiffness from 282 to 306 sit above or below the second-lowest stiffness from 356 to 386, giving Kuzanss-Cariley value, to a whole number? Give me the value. 83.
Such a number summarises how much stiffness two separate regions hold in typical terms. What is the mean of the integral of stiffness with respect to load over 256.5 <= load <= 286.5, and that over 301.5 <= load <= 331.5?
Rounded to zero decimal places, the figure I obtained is 3208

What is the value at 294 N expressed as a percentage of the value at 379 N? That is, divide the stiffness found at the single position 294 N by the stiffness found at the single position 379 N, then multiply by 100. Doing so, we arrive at 191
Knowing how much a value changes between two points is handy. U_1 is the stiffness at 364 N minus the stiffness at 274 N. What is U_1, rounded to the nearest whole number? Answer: -23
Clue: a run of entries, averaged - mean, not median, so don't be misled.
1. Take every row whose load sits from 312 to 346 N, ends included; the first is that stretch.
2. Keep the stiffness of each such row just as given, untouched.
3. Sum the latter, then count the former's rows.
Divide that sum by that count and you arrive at 124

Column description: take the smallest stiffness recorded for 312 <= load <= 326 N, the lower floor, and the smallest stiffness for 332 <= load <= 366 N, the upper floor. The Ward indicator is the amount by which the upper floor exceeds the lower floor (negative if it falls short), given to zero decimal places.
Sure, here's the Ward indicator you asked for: -70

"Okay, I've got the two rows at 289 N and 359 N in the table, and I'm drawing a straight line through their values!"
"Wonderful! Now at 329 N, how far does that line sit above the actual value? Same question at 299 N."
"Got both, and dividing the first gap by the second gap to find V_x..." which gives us 3.6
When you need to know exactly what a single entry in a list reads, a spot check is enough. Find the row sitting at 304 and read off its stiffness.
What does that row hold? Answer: 126.3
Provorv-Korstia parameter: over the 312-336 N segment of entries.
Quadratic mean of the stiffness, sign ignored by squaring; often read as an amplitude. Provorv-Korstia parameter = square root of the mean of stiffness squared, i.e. 123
